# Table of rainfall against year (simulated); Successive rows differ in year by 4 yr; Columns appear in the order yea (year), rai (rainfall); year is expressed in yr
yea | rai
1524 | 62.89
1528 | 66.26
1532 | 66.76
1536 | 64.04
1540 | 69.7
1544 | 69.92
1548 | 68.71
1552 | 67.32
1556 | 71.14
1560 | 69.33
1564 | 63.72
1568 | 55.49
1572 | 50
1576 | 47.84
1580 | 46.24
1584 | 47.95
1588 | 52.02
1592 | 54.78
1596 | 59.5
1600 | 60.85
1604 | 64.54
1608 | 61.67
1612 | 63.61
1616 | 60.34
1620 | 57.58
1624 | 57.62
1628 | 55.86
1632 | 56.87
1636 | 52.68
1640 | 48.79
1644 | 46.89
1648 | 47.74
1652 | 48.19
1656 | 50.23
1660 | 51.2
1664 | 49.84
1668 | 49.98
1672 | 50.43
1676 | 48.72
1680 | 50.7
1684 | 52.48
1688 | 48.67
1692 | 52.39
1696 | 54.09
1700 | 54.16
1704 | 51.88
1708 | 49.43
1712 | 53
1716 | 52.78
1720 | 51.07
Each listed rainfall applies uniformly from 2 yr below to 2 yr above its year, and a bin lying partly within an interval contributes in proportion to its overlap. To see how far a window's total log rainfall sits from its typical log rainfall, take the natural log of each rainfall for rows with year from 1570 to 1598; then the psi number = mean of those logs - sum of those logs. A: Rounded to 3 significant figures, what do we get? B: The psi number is -23.6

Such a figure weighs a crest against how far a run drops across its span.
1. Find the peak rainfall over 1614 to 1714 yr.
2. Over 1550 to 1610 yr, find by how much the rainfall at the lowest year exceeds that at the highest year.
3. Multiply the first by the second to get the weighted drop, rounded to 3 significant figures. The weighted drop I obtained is 341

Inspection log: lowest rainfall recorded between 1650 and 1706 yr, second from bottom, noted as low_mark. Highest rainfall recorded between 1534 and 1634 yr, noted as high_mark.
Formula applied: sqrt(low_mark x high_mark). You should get 58.8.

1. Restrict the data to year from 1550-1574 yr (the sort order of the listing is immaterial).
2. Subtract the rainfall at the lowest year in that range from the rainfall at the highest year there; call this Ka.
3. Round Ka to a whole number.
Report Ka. -17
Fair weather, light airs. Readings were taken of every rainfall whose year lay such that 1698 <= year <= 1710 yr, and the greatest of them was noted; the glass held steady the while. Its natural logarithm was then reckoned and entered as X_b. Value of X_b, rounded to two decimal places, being 3.99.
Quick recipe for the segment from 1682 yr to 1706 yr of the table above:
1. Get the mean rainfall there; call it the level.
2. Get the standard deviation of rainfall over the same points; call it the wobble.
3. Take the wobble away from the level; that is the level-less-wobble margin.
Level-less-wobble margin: 50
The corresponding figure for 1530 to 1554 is 66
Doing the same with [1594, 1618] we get 60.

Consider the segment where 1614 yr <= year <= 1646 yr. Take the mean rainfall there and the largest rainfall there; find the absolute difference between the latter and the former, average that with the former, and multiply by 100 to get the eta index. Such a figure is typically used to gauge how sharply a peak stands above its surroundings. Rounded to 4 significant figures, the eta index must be 3017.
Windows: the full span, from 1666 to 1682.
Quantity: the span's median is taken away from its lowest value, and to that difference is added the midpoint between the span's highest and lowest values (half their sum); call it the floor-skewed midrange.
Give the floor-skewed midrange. 48.2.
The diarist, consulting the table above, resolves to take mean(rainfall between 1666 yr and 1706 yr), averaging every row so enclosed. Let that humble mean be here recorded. 51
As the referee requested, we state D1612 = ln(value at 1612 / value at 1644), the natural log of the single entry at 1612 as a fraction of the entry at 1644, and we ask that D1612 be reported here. 0.30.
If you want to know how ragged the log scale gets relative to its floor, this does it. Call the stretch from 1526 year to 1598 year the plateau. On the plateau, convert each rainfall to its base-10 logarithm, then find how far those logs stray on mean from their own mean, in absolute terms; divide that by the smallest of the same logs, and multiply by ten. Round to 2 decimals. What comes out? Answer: 0.35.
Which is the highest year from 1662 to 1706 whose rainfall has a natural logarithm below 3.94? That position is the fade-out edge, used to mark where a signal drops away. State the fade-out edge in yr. 1688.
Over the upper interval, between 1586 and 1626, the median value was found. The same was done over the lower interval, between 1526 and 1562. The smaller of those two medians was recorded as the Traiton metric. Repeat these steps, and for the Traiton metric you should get 59.9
